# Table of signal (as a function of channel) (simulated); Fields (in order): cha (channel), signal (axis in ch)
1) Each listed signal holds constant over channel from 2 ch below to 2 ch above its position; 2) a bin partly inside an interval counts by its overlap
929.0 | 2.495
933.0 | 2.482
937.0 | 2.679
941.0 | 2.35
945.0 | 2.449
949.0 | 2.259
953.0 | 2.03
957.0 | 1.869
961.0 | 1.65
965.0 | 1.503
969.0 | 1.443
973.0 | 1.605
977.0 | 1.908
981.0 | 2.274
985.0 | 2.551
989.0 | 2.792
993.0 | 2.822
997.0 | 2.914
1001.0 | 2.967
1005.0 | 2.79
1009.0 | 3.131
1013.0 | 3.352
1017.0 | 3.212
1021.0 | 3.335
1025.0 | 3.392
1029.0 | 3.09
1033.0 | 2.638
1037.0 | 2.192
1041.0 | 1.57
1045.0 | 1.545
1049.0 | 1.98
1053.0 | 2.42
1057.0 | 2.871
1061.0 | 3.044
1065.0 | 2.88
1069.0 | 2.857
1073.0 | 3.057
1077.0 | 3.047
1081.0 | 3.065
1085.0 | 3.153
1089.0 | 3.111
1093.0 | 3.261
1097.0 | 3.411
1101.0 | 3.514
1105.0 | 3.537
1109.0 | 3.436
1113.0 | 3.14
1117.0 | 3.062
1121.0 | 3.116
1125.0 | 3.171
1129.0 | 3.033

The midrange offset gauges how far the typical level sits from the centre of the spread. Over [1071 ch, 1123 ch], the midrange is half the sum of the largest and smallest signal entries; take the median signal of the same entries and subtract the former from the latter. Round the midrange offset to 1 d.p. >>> -0.2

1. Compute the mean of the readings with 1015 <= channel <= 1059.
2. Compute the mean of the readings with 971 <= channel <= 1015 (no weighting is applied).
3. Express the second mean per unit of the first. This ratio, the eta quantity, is 1.0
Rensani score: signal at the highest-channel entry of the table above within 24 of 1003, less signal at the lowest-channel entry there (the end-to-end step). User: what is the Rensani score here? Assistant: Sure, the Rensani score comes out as 1.1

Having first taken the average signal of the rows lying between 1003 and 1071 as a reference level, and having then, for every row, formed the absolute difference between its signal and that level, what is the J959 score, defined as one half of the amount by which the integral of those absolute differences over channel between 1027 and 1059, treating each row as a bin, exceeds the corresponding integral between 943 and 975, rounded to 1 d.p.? -4.9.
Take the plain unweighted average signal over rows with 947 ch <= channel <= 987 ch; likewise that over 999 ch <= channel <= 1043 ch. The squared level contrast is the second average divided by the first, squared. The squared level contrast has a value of 2.3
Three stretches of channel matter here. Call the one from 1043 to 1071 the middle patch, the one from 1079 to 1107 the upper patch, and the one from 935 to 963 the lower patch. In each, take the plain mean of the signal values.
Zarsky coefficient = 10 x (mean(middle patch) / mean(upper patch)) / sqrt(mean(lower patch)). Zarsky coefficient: 5.2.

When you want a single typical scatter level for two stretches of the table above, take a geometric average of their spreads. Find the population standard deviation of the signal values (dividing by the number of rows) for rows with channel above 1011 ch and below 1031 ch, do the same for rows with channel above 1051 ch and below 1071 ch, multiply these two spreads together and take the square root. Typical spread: 0.15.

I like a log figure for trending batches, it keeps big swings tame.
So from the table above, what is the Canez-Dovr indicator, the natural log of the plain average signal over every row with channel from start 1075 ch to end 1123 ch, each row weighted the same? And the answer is 1.17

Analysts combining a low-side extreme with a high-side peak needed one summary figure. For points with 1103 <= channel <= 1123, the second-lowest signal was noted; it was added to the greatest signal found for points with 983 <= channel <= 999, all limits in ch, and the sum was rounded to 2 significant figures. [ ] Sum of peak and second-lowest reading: 6.0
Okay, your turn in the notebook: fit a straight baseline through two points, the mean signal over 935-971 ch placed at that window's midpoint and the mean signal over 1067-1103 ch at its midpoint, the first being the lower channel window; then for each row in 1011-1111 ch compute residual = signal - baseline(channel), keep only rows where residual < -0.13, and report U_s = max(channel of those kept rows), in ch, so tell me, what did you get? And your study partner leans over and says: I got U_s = 1069.0 ch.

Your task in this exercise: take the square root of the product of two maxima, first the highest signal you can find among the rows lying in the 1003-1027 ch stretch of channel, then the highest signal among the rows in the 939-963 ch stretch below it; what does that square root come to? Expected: 2.88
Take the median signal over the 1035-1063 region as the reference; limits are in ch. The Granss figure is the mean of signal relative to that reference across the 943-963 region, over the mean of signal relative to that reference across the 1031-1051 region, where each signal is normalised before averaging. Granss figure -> 1.03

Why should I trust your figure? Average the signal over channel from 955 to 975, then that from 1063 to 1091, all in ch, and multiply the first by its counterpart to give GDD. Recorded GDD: 4.9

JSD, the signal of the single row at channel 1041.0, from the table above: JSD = 1.57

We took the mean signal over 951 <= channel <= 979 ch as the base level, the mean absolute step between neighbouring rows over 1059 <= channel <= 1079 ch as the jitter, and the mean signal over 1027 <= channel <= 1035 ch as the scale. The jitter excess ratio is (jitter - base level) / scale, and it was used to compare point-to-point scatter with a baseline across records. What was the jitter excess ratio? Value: -0.6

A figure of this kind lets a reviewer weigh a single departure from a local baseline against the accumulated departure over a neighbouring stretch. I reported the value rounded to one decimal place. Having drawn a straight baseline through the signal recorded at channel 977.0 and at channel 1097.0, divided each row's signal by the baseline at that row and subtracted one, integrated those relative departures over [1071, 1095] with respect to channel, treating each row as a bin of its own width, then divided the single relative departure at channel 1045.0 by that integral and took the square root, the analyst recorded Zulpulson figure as 0.7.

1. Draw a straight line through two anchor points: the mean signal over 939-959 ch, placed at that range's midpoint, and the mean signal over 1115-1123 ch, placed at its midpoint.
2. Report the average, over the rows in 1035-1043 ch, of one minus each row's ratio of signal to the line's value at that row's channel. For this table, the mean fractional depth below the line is 0.29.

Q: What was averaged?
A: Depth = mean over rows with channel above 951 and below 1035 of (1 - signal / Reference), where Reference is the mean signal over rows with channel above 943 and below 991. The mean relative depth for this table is -0.25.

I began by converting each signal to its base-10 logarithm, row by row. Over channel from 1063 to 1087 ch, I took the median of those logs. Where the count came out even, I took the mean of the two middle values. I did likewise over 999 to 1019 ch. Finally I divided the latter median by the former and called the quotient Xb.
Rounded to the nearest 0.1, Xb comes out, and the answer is 1.0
